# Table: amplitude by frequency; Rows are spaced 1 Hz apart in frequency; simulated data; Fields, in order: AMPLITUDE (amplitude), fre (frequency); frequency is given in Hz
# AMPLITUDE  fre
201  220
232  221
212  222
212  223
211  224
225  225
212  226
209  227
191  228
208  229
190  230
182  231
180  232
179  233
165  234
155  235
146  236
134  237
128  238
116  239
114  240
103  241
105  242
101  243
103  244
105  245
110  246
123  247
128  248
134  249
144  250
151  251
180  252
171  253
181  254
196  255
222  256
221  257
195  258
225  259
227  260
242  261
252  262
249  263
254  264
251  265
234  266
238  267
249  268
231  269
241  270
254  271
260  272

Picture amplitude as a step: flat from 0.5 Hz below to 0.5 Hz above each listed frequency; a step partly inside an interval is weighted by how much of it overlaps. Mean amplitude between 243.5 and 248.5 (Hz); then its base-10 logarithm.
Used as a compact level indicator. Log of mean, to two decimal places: 2.06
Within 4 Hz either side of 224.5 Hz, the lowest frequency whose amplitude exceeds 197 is 221 Hz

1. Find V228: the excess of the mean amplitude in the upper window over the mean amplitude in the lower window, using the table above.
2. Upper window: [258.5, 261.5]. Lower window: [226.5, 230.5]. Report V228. 32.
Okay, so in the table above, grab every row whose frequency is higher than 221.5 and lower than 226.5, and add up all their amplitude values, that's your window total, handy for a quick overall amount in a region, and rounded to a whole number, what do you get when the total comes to 1072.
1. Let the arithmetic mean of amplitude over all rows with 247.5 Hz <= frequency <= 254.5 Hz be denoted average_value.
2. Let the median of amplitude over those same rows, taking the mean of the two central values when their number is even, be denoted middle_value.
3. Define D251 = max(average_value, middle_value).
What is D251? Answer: 156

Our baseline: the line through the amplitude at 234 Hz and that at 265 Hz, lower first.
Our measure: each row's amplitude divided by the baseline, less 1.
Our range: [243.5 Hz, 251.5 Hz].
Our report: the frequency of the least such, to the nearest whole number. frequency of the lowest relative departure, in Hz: 244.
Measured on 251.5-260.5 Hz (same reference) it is 253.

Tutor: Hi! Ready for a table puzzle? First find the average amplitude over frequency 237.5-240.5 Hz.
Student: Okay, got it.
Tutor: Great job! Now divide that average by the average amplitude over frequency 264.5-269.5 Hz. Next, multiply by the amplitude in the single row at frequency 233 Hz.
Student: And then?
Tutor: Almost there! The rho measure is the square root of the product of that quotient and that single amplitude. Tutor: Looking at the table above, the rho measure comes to 9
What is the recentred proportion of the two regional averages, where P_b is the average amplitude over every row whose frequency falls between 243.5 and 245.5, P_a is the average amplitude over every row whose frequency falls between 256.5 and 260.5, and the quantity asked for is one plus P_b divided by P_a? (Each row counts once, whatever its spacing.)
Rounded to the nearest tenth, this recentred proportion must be 1.5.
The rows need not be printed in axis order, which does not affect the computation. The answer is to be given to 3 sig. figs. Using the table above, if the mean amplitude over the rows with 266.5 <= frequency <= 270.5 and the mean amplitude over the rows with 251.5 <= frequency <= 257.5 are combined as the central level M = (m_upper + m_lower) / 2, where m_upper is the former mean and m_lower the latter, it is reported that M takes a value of 217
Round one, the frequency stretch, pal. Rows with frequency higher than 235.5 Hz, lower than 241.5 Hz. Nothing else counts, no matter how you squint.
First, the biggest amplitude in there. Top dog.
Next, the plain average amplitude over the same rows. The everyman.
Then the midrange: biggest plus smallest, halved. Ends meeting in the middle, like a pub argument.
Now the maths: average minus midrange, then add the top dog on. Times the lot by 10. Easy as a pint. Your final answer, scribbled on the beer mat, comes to 1450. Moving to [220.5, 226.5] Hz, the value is 2278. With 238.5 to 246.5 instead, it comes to 1146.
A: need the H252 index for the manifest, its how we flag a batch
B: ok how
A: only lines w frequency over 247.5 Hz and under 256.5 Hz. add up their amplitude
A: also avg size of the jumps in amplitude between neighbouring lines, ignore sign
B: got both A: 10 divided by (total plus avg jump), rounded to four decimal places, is 0.0066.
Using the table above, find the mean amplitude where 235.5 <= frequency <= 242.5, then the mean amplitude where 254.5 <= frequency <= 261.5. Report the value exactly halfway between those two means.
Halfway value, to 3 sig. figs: 170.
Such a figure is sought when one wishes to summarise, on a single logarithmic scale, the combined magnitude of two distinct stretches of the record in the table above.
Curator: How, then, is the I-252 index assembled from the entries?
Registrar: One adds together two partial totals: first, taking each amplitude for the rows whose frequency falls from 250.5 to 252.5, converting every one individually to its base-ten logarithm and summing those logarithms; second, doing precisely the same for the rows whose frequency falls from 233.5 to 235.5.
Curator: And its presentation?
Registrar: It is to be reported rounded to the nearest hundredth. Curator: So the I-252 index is 8.84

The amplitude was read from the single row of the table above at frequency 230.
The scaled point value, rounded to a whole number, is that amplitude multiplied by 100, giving 19000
